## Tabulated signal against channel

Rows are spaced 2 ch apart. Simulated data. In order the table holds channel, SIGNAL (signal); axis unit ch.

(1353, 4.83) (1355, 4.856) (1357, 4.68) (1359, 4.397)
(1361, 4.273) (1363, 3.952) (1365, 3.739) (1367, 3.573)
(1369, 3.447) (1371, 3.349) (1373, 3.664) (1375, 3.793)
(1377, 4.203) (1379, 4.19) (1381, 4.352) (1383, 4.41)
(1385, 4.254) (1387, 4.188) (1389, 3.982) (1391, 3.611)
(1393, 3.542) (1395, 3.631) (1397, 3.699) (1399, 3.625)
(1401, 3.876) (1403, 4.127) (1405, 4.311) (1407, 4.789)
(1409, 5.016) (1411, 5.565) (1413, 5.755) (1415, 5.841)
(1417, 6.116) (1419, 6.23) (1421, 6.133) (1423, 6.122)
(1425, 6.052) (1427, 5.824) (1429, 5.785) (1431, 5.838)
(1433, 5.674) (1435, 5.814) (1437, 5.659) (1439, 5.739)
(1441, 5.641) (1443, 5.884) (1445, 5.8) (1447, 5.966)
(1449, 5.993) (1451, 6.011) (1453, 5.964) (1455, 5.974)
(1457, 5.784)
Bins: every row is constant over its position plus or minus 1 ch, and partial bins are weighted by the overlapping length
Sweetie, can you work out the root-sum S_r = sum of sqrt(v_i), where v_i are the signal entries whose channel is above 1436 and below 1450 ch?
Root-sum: 16.9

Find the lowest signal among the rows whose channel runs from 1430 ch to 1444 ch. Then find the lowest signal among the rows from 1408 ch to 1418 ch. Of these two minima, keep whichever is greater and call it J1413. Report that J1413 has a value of 5.64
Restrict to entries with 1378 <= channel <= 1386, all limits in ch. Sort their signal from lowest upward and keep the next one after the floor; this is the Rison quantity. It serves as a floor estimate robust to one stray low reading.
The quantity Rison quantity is 4.254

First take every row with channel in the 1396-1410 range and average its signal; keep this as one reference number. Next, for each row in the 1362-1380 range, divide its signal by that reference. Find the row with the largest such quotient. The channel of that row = 1377 ch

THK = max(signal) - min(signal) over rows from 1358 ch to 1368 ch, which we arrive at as 0.82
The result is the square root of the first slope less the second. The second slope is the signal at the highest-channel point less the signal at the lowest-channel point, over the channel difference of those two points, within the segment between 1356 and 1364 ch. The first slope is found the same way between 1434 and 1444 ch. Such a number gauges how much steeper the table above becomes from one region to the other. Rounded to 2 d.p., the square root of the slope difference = 0.36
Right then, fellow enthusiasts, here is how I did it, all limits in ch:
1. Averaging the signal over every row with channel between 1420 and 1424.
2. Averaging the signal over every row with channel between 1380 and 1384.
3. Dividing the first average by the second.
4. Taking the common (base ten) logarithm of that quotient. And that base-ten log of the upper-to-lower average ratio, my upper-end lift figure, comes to 0.15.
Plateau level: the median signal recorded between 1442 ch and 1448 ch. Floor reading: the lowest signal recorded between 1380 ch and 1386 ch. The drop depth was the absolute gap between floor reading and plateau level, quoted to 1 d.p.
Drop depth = 1.6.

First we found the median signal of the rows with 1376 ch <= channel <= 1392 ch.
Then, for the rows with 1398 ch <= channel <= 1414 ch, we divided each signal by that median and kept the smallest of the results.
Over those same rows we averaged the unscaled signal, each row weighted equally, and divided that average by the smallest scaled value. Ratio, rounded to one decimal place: 5.4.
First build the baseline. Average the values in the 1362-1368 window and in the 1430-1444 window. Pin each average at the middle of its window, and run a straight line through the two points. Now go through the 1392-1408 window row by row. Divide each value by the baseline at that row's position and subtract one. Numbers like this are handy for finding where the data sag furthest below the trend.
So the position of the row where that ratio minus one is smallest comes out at 1399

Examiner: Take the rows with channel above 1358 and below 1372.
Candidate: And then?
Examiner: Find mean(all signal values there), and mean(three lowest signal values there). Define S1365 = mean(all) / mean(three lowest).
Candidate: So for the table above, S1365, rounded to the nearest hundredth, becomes 1.10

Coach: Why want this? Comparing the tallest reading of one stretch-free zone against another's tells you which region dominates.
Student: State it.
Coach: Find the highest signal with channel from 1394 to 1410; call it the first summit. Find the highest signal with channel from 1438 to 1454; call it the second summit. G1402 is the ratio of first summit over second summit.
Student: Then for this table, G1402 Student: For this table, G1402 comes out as 0.83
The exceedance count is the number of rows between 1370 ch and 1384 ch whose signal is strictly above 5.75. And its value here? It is 0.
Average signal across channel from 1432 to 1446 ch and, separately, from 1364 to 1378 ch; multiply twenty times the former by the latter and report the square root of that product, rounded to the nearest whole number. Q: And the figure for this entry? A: 21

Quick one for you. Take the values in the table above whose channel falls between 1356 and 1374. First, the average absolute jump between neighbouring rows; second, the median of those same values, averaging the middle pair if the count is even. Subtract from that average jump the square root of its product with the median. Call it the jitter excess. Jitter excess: -0.67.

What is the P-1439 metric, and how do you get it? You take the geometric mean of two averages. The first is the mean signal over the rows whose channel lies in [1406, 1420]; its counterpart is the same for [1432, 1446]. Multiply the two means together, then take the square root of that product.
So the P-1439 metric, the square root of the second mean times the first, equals 5.68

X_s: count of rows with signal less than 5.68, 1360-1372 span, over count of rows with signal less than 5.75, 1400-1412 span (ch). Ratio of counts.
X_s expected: 1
